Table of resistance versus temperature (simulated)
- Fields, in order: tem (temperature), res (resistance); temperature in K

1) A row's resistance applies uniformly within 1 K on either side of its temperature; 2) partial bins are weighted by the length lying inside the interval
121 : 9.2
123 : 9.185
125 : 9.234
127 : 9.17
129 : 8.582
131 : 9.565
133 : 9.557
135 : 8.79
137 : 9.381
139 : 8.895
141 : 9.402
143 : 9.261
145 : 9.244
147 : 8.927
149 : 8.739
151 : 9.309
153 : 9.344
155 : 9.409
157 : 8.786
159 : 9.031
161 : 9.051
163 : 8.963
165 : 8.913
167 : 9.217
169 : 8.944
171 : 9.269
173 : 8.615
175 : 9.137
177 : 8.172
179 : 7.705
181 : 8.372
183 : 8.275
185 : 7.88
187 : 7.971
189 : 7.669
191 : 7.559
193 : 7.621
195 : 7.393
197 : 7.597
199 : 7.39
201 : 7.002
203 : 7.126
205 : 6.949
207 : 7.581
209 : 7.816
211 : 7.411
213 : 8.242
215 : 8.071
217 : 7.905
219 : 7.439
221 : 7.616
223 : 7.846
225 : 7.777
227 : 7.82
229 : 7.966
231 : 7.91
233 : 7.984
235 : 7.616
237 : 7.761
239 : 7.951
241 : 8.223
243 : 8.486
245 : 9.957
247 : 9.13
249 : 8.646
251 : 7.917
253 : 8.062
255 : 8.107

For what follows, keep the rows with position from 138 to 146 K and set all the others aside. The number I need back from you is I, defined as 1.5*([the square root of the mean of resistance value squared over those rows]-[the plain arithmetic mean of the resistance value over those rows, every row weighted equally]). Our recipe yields 0.003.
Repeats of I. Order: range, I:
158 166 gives 0.000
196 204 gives 0.006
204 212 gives 0.010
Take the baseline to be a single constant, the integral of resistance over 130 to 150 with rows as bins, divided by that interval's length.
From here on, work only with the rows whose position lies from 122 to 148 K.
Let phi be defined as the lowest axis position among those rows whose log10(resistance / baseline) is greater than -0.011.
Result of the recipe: 123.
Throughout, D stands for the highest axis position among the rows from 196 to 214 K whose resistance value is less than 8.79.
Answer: 213 K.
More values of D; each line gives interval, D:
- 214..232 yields 231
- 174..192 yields 191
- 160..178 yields 177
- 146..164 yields 157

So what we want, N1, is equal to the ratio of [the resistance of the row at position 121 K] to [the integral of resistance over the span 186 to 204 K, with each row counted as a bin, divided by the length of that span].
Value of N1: 1.23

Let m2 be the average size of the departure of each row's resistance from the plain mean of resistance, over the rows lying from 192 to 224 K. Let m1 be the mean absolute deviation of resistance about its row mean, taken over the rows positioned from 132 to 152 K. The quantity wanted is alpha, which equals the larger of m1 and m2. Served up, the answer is 0.28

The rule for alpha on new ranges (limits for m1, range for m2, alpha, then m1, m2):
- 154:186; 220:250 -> 0.47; 0.423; 0.47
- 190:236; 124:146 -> 0.26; 0.259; 0.24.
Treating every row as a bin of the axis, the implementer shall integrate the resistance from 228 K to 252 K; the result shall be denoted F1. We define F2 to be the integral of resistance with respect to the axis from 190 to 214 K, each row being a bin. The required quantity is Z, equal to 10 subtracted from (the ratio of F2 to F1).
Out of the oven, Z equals -9.10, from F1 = 199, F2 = 179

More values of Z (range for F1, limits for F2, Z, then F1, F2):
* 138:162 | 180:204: -9.16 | 219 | 184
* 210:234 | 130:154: -8.83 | 188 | 221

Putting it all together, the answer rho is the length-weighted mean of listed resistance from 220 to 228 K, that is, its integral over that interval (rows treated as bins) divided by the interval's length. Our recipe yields 7.8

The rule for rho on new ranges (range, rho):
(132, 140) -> 9.2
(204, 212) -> 7.4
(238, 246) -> 8.7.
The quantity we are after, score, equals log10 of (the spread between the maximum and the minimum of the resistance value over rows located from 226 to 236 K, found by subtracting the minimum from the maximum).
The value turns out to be -0.4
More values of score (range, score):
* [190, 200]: -0.6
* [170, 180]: 0.2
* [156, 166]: -0.6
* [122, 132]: 0.0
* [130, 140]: -0.1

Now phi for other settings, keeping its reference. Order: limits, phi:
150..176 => 151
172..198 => 175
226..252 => 245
